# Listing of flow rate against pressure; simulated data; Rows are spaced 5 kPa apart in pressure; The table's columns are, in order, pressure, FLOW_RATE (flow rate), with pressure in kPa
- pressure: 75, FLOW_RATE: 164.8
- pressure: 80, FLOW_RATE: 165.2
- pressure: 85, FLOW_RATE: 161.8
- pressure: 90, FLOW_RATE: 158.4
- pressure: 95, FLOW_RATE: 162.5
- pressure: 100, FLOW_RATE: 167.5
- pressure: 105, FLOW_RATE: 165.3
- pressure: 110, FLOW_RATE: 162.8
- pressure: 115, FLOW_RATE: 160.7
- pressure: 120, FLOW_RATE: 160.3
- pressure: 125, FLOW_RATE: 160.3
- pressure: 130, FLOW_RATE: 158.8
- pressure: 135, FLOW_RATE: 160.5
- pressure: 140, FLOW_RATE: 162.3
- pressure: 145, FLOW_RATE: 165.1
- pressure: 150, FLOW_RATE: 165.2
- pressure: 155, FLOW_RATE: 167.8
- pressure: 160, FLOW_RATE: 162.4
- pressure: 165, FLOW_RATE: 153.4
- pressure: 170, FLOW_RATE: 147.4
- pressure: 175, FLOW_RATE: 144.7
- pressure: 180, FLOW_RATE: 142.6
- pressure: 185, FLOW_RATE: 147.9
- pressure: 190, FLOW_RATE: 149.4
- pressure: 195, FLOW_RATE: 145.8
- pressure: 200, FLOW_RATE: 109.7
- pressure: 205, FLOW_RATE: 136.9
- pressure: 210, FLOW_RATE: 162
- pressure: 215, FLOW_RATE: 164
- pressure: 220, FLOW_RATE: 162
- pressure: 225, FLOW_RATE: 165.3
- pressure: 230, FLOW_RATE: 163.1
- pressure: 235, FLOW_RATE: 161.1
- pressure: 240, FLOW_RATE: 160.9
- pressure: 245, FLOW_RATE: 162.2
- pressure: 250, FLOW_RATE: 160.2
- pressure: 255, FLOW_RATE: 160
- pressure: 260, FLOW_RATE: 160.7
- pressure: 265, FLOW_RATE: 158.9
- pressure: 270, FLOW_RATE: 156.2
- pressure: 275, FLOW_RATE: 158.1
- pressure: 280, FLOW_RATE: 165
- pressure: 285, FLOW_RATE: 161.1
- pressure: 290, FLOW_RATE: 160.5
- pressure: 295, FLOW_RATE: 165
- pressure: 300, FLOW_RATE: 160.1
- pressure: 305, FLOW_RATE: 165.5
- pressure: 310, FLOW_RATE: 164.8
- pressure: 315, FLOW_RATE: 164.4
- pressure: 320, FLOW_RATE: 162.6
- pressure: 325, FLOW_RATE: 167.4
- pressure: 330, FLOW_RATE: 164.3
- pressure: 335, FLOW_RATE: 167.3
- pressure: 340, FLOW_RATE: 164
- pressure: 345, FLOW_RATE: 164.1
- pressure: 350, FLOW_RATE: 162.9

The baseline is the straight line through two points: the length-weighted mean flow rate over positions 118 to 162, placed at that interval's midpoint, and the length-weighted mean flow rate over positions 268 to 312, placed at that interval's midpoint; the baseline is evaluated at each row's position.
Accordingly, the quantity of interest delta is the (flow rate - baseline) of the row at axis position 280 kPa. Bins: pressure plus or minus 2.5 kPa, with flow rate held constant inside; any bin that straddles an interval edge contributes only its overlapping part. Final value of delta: 3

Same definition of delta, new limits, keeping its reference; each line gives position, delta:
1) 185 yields -14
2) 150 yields 3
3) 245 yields 0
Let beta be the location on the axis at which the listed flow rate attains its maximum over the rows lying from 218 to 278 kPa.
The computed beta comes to 225 kPa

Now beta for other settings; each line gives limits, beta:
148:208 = 155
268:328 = 325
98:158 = 155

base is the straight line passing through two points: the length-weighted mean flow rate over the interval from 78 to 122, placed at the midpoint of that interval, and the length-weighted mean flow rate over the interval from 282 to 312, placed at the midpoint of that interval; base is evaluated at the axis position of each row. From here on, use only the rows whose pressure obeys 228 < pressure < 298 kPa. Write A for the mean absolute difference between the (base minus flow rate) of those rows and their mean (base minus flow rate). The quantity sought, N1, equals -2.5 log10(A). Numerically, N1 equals -0.6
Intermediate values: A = 2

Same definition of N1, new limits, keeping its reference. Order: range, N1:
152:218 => -2.5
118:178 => -1.8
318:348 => -0.5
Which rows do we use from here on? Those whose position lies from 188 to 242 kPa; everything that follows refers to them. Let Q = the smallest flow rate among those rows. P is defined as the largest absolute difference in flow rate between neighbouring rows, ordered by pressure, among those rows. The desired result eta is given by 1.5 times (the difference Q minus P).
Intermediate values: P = 36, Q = 109.7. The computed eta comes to 110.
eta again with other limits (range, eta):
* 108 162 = 230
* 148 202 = 110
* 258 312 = 224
